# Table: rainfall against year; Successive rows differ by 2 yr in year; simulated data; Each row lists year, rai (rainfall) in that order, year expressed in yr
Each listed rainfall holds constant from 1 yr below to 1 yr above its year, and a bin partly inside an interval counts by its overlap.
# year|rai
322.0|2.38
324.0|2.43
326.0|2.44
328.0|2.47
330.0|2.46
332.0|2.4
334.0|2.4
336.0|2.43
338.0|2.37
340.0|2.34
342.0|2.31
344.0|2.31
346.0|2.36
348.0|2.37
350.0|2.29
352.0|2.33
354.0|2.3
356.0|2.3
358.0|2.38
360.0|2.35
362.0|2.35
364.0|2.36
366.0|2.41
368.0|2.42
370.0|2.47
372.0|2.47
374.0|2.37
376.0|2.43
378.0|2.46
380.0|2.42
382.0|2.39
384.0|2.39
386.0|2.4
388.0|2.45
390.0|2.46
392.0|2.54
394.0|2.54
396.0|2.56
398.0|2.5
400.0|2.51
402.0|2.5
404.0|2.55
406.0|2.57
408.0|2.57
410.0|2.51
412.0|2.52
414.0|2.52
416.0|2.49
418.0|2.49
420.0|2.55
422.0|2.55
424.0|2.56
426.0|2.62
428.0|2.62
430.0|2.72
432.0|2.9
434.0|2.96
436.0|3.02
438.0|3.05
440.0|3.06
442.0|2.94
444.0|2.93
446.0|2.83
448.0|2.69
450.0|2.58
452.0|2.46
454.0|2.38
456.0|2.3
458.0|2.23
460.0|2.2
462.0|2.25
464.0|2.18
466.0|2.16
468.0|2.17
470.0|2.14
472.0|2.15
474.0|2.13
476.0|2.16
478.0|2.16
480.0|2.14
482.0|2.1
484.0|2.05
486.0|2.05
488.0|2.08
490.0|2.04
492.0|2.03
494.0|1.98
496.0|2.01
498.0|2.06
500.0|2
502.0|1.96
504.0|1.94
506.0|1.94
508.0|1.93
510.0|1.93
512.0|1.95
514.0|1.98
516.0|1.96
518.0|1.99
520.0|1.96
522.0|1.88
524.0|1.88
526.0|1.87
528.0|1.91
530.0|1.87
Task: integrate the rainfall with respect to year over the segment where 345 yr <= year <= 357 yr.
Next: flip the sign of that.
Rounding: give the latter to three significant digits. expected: -27.9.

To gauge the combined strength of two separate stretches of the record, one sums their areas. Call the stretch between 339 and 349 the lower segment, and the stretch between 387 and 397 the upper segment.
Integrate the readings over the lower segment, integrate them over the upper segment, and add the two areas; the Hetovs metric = 48.5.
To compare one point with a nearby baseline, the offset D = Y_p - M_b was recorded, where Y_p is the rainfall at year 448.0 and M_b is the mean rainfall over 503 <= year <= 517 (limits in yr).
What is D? 0.7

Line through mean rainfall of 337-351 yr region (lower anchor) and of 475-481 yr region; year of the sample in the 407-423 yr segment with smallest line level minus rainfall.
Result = 408.0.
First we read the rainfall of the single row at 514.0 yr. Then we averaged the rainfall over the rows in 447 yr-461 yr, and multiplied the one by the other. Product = 4.76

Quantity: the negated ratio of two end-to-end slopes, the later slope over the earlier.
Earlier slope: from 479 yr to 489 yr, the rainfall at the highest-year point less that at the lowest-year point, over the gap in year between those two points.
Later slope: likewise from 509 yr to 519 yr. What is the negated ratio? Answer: 1.0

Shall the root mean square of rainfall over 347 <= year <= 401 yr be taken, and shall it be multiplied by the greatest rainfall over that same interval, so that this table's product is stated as 6.2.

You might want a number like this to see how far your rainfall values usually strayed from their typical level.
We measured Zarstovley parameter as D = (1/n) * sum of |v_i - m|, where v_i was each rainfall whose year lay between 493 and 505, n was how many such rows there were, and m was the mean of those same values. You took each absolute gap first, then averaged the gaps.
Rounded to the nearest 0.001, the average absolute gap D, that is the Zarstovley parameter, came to 0.032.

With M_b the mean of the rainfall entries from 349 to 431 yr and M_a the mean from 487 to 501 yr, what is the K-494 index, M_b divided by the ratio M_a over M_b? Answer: 3.0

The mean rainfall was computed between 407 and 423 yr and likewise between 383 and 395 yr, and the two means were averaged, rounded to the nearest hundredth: 2.49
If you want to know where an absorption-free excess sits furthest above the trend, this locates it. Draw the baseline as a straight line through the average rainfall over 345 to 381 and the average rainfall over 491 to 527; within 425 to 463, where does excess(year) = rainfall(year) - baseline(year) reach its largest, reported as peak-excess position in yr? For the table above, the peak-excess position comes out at 440.0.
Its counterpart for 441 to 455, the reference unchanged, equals 442.0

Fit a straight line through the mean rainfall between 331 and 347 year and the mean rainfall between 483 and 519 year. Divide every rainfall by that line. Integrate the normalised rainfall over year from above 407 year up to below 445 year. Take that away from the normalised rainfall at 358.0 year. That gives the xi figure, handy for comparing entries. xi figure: -47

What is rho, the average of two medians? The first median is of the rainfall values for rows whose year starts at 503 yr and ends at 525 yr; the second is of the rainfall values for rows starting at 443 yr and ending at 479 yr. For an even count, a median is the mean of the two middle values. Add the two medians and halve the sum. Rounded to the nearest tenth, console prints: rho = 2.1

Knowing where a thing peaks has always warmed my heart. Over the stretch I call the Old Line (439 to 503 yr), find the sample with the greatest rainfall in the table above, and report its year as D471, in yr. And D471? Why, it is 440.0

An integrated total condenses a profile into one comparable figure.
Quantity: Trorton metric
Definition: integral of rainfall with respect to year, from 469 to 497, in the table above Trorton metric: 58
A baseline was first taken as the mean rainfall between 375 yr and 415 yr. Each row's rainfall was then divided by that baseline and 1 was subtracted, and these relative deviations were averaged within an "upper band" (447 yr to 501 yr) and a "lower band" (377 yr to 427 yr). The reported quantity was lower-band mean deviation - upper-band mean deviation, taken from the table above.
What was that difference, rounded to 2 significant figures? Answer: 0.13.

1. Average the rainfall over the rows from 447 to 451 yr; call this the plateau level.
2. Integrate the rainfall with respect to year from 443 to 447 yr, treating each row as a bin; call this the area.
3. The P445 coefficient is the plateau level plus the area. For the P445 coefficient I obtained 14.2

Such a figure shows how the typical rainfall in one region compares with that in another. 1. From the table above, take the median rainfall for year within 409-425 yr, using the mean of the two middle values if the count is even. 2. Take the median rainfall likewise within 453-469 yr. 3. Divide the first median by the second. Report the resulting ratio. 1.14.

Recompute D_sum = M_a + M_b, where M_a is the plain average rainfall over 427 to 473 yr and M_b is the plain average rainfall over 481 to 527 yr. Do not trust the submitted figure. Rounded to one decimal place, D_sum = 4.5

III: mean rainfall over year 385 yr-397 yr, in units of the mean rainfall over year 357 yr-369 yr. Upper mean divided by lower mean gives 1.05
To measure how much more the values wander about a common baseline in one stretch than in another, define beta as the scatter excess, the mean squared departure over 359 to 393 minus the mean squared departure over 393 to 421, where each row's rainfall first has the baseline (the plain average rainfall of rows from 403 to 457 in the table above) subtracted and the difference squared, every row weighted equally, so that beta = 0.043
